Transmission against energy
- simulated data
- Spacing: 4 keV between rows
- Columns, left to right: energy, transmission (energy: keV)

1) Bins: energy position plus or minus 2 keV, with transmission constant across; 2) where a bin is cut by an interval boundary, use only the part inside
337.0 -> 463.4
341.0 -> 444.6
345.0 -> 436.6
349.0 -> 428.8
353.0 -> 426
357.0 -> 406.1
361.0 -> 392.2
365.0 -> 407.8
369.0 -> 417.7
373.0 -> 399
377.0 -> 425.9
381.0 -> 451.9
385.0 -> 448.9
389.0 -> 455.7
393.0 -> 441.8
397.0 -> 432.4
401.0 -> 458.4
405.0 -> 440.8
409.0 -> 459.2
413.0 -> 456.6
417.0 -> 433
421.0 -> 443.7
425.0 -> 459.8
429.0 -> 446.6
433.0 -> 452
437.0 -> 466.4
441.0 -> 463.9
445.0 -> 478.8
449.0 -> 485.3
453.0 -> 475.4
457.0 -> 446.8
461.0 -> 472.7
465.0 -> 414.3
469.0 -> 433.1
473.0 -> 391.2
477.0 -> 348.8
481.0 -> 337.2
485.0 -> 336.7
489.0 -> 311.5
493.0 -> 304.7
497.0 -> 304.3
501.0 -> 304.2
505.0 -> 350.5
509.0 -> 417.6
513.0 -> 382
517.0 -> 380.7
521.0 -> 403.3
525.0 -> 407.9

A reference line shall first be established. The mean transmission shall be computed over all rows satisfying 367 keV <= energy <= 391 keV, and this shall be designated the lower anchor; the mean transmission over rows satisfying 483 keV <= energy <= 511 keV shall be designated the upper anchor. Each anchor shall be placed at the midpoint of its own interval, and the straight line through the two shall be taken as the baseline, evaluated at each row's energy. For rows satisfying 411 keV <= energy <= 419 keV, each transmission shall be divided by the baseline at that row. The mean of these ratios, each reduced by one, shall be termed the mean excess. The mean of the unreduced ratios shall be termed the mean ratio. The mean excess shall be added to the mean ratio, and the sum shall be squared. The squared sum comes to 1.5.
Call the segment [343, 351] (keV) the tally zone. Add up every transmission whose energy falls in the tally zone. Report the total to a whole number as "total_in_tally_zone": 865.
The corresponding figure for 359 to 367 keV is 800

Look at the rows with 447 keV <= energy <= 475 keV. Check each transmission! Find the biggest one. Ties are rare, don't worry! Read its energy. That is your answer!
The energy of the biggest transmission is 449.0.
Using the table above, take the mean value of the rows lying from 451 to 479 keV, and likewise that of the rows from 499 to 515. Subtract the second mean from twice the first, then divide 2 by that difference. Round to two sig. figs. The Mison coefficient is 0.0041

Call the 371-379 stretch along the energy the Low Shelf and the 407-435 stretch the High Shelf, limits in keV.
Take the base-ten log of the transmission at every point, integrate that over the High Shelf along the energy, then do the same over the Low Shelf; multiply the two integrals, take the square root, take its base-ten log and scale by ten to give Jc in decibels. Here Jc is 16.0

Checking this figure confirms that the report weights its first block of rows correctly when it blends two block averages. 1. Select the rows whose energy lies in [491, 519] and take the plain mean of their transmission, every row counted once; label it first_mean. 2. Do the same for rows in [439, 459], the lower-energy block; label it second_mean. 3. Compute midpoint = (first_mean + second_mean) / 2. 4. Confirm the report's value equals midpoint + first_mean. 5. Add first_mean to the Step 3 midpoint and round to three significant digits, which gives 759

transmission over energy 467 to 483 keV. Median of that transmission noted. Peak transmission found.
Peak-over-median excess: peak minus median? 63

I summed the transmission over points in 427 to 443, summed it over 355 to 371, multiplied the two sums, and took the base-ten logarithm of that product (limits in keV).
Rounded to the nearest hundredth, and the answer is 6.47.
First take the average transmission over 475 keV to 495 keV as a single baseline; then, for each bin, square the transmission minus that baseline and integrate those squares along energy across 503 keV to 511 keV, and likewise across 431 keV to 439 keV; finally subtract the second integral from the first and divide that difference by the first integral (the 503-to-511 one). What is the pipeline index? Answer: -3.0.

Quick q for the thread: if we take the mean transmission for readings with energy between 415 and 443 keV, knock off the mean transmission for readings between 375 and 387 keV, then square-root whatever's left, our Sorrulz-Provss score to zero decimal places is 3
